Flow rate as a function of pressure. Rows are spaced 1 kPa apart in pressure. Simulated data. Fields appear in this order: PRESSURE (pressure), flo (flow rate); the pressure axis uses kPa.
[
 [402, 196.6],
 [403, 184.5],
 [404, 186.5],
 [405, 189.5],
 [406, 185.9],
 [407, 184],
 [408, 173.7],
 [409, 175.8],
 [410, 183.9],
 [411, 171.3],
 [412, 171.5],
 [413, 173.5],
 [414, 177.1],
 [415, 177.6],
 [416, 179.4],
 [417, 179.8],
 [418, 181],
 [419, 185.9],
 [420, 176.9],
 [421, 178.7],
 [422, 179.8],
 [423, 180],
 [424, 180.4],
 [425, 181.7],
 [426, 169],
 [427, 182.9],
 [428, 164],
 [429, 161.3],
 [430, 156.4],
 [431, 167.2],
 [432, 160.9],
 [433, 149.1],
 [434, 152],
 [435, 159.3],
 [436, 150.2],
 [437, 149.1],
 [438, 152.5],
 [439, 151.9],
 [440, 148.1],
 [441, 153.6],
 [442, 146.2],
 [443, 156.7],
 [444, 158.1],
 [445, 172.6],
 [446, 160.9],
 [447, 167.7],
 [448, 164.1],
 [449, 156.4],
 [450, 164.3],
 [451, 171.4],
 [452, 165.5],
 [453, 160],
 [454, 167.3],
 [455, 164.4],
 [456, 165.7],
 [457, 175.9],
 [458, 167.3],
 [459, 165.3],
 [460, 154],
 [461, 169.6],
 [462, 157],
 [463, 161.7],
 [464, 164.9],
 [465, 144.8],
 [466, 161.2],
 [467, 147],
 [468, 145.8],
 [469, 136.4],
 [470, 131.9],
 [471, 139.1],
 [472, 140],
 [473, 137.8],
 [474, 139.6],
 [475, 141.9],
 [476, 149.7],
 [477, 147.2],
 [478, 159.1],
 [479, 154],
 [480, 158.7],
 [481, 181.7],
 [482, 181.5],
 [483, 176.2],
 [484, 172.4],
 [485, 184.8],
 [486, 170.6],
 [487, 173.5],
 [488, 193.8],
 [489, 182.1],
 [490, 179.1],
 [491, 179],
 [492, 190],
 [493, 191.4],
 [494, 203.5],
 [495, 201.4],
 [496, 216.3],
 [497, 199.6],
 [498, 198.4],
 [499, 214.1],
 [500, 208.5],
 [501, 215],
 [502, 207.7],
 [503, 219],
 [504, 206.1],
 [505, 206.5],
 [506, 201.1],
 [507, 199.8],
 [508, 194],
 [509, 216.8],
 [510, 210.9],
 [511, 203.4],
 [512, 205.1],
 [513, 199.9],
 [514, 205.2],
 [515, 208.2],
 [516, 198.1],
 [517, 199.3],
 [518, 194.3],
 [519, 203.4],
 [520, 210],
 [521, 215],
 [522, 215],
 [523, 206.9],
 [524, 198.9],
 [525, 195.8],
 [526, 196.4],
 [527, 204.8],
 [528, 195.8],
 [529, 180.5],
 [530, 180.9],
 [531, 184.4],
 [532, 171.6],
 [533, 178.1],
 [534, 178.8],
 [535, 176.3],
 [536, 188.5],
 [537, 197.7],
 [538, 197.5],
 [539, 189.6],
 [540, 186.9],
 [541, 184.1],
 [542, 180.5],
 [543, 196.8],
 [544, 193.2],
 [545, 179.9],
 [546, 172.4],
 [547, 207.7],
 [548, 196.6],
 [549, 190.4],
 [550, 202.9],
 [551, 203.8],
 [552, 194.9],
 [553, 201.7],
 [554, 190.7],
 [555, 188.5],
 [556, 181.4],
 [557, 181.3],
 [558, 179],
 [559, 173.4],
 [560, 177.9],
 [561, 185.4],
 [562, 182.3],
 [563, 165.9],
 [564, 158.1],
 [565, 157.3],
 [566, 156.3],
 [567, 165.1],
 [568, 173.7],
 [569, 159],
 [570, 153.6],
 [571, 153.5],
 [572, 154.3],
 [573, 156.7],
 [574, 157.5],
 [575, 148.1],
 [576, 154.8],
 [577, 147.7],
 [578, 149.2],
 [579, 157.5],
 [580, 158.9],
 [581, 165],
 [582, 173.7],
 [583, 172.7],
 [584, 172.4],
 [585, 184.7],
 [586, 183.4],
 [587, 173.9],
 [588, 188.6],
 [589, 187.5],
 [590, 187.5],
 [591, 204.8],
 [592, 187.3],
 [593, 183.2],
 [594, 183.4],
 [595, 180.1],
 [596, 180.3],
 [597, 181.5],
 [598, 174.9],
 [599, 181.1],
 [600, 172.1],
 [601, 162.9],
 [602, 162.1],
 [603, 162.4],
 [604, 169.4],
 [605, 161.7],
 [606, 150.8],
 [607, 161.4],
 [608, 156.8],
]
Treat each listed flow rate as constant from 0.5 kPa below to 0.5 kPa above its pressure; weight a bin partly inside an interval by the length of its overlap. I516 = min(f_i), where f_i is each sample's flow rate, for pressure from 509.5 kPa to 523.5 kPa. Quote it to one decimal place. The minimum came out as 194.3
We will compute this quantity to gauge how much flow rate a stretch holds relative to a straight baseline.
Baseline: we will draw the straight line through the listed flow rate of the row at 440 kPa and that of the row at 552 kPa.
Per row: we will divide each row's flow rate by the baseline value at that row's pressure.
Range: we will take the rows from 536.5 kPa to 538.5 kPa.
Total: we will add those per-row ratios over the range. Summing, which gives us 2.09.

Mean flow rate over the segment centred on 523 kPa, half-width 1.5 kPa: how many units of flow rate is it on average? 207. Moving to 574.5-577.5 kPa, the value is 150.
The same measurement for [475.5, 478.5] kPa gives 152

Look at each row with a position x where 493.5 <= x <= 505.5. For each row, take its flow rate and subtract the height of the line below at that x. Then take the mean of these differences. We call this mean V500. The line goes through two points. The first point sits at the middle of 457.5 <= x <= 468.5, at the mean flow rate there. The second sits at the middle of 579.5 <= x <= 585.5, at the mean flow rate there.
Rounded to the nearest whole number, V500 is 46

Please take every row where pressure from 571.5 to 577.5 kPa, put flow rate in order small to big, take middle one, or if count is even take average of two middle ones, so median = 155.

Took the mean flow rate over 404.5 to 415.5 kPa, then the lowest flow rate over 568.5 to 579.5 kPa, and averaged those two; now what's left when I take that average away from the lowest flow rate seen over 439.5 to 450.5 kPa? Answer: -17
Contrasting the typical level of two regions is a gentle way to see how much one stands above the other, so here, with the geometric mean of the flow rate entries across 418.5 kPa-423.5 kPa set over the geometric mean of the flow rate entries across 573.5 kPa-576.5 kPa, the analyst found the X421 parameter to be 1.17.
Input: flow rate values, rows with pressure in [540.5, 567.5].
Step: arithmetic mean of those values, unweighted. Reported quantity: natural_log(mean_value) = 5.21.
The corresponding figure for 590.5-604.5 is 5.18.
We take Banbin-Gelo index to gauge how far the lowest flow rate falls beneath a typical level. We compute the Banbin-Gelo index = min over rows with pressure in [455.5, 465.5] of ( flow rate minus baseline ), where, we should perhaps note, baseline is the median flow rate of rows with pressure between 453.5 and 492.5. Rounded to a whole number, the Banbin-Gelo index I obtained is -20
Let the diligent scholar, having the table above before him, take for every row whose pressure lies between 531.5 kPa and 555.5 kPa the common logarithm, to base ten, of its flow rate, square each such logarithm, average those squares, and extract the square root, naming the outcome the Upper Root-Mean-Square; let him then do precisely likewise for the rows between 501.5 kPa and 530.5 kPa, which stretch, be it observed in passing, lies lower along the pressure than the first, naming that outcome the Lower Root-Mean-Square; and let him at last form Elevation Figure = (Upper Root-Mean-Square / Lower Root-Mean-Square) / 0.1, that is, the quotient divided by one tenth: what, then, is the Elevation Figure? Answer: 9.9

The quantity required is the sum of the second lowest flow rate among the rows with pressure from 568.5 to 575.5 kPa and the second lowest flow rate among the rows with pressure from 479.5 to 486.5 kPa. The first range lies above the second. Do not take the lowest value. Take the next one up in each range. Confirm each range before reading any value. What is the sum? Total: 324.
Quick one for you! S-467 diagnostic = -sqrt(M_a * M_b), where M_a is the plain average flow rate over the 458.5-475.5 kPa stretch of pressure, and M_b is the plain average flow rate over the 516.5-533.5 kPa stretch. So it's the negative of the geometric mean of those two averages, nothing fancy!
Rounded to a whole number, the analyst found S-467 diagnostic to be -171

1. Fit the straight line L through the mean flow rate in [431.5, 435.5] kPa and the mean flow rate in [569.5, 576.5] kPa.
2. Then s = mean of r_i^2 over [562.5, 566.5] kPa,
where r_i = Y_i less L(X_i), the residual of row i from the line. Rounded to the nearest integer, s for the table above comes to 42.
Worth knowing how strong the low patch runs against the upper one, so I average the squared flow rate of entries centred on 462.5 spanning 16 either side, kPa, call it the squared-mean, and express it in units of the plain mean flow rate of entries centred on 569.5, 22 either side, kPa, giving 140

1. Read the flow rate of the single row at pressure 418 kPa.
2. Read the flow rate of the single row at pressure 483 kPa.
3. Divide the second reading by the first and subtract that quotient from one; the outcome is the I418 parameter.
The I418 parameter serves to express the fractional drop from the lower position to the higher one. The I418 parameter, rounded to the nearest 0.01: 0.03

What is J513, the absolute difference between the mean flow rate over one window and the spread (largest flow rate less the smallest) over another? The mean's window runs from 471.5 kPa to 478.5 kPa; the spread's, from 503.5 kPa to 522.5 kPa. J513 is 122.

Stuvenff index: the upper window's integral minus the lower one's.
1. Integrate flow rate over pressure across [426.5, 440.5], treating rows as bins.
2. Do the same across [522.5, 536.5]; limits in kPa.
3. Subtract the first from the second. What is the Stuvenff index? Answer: 433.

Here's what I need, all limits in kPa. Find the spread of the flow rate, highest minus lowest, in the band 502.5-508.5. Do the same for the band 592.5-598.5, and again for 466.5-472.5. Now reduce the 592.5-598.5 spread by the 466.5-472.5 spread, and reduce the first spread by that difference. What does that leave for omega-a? 32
